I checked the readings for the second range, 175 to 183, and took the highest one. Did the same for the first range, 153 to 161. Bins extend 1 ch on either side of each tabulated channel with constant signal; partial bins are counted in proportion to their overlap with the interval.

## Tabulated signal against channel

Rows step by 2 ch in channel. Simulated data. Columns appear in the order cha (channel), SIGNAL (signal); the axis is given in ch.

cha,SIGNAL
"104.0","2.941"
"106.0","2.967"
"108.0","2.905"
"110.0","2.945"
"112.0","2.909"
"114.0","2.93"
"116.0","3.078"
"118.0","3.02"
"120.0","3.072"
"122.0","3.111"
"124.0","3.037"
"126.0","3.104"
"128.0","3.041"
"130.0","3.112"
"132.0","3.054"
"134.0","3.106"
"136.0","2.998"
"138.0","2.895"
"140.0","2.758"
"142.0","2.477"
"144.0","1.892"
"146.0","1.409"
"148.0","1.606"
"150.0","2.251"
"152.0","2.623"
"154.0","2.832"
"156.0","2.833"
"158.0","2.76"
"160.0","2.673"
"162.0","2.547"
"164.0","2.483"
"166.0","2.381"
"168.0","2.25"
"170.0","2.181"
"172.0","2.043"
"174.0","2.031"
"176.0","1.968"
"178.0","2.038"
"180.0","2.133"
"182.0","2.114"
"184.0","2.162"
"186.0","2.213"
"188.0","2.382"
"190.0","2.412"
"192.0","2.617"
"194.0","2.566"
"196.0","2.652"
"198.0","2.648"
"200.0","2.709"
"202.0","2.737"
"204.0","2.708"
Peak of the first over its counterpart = 1.33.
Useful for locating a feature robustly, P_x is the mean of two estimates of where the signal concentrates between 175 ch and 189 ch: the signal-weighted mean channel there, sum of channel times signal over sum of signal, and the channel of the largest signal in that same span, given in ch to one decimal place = 185.1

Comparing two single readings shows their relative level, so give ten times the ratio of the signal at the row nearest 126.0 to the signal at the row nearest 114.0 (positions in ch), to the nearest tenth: 10.6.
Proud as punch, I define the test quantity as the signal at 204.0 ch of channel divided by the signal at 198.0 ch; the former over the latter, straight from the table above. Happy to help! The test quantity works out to 1.02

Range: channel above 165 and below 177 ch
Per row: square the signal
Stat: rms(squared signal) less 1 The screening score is 3.7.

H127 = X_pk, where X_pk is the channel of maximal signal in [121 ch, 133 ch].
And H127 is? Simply 130.0 ch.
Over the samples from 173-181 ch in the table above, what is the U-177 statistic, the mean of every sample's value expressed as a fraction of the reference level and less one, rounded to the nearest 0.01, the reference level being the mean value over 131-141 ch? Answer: -0.31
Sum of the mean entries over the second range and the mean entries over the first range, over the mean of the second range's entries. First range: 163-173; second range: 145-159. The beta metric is 1.97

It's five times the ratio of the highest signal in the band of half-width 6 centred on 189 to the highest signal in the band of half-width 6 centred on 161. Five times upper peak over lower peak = 4.62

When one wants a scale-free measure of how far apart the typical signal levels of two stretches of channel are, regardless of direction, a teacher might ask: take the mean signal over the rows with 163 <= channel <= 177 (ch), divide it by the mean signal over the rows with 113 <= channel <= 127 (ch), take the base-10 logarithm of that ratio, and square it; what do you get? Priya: 0.021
